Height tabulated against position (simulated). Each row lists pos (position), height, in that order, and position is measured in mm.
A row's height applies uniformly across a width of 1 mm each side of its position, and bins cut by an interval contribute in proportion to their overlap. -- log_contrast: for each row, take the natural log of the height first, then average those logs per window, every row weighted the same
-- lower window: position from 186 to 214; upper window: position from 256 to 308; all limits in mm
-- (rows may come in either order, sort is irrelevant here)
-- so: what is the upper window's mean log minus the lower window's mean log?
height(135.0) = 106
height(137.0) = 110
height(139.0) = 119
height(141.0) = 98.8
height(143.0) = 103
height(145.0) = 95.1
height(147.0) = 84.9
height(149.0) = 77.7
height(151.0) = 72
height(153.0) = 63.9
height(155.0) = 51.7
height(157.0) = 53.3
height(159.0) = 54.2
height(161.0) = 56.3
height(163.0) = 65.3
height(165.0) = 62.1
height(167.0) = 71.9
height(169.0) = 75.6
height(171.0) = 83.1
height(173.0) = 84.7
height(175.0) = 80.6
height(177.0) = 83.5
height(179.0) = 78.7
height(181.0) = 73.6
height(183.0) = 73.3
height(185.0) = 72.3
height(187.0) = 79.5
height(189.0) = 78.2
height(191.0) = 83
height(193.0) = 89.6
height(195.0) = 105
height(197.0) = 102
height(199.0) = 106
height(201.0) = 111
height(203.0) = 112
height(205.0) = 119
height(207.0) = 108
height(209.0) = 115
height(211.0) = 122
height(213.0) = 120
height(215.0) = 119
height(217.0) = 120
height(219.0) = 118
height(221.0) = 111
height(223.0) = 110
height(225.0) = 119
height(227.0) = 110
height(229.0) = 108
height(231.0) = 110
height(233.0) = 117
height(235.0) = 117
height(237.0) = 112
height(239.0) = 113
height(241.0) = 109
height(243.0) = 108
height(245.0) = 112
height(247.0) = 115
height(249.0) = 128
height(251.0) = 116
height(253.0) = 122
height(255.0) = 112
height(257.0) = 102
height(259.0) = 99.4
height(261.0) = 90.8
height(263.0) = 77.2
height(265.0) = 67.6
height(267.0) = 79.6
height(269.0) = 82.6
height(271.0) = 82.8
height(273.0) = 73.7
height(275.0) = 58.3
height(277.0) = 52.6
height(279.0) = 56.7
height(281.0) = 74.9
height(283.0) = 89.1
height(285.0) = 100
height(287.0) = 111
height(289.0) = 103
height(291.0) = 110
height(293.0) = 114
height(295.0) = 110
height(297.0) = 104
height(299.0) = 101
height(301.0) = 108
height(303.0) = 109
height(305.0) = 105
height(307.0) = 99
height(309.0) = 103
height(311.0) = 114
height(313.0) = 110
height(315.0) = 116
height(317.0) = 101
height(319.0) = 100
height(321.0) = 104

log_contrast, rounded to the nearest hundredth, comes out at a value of -0.14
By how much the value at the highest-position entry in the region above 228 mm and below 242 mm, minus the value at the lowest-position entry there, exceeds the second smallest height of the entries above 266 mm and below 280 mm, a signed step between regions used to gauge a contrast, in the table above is -56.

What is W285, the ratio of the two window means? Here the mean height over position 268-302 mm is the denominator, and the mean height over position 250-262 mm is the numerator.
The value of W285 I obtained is 1.2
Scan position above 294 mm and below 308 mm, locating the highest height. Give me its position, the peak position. 295.0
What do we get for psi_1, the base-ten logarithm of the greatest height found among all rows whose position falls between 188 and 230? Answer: 2.09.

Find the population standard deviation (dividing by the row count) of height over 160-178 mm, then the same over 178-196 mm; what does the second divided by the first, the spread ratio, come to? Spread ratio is 1.0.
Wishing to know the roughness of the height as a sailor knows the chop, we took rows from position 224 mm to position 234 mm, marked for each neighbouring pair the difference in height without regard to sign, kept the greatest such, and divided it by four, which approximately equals 2.25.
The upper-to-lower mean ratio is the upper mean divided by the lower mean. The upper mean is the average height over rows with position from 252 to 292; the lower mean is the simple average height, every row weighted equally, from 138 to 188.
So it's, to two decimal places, 1.14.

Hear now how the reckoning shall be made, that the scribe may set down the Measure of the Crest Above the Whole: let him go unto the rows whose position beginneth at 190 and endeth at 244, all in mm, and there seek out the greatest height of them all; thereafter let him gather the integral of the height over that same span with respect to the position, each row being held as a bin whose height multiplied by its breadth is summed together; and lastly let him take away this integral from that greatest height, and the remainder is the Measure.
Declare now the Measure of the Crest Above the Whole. -5865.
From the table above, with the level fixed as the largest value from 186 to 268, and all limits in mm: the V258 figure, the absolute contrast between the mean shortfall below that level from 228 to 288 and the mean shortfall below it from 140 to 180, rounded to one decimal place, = 21.8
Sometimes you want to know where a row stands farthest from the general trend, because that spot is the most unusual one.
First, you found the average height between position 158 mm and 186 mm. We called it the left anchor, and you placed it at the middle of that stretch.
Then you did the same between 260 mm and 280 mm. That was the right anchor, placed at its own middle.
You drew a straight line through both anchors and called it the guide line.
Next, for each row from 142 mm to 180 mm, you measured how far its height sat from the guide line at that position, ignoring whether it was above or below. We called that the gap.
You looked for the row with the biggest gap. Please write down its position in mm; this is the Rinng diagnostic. 143.0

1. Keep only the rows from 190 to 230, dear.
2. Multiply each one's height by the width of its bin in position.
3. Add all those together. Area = 4415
